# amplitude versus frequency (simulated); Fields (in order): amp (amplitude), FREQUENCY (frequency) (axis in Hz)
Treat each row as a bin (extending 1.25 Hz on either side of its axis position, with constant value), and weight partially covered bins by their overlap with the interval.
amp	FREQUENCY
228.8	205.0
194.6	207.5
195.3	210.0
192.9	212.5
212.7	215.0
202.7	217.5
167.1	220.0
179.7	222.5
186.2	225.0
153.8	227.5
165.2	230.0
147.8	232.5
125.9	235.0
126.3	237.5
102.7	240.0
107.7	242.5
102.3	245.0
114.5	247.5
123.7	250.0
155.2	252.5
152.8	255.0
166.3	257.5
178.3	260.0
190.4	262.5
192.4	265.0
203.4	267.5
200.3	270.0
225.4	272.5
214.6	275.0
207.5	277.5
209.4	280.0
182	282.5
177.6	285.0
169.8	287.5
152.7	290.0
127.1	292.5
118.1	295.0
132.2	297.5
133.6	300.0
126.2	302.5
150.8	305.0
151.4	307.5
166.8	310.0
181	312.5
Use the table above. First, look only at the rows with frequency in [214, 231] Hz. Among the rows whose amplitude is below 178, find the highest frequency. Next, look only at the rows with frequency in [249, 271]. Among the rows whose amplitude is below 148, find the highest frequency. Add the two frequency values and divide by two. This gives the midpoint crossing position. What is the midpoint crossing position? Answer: 240.0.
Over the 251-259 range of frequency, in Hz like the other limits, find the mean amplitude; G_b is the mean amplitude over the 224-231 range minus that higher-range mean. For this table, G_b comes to 10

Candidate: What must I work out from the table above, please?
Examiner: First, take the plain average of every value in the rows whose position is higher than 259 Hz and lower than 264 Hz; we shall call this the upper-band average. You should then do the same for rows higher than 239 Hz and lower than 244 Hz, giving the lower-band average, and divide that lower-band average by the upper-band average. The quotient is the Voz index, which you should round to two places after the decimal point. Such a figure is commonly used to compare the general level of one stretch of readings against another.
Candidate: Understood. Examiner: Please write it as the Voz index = 0.57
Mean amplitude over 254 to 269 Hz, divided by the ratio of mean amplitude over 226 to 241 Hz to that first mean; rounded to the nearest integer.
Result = 238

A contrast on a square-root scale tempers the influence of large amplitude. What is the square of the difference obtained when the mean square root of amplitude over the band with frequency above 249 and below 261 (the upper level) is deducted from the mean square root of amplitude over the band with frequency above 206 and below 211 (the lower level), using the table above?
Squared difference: 2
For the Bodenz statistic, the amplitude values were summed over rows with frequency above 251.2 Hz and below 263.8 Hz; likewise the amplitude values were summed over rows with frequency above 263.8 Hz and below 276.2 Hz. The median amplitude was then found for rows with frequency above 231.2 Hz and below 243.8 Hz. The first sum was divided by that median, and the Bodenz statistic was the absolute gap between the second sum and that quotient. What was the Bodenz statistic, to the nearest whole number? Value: 1029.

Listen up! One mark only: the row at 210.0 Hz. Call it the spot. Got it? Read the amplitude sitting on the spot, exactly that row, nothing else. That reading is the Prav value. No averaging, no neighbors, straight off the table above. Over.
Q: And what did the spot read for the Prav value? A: 195.3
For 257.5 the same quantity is 166.3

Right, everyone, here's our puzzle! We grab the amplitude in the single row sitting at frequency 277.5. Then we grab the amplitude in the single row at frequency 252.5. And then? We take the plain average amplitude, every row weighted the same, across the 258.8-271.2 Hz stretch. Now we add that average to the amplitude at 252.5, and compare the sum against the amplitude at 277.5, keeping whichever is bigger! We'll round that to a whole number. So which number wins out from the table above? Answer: 348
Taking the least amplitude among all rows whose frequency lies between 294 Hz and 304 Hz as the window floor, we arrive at 118.1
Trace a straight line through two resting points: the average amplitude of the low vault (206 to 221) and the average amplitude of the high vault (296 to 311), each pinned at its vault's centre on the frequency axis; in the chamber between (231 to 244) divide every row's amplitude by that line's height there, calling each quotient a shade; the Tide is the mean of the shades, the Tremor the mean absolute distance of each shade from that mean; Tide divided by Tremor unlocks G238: 10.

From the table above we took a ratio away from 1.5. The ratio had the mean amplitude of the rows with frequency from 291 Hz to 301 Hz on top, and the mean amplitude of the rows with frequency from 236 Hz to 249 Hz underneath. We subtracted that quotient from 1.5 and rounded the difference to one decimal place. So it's 0.3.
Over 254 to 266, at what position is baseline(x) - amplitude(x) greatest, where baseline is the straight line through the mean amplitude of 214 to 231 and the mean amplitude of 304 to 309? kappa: 255.0 Hz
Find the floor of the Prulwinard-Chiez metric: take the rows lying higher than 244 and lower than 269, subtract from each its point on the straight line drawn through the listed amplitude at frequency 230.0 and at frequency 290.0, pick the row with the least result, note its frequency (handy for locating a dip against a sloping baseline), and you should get 245.0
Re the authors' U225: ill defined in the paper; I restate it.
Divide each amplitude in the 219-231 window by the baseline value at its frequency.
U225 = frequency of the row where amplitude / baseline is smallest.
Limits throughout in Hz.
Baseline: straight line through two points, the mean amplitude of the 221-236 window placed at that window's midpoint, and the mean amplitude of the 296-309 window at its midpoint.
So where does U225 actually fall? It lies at 227.5 Hz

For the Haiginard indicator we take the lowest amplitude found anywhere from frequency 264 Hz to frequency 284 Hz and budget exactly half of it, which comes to 91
